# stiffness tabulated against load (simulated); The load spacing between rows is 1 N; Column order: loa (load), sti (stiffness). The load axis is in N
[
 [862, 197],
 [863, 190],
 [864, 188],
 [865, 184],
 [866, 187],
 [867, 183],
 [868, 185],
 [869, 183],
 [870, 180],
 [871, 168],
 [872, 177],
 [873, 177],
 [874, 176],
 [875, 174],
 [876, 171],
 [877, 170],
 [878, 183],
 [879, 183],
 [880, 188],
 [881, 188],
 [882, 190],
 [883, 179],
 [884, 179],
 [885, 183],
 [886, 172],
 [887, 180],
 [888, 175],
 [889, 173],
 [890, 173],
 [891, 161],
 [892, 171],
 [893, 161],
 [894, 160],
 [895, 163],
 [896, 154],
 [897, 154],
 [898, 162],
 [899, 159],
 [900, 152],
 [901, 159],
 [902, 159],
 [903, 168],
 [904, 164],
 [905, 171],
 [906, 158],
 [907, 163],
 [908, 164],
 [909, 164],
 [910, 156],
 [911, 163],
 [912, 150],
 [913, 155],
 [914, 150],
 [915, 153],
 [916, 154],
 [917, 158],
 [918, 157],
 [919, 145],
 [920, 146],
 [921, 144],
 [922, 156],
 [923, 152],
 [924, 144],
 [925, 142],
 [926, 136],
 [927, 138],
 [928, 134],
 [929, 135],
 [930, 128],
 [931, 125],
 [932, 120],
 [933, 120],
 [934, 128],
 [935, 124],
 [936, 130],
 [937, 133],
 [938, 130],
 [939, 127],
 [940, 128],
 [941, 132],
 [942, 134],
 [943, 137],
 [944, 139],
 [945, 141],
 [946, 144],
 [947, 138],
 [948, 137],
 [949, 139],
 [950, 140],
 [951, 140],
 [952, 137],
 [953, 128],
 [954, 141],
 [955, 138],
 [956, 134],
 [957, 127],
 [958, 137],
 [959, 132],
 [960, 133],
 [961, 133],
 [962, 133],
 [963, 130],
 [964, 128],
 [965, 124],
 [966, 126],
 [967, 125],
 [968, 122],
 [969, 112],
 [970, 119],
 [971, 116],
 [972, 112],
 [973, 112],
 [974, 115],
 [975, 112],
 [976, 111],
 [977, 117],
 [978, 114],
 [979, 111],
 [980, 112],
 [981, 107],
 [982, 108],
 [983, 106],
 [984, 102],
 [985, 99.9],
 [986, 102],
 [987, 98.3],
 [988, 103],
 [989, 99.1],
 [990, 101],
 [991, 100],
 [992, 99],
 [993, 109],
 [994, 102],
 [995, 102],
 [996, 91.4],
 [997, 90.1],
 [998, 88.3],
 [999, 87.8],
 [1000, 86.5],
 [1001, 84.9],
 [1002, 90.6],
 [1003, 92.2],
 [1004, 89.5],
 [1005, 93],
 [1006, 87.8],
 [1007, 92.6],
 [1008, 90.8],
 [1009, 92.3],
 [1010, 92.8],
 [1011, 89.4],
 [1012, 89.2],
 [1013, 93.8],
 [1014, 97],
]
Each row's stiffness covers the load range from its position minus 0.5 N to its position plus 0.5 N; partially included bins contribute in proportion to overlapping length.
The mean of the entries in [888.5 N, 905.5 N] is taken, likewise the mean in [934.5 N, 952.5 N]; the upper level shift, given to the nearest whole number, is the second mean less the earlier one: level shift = -28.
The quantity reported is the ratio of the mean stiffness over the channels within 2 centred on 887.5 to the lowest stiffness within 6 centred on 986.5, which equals 1.8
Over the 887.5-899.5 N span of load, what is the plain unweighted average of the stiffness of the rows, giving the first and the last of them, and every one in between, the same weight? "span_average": 164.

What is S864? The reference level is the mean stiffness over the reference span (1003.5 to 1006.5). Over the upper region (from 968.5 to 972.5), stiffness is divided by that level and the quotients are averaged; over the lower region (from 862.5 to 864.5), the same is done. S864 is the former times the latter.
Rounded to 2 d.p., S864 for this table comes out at 2.67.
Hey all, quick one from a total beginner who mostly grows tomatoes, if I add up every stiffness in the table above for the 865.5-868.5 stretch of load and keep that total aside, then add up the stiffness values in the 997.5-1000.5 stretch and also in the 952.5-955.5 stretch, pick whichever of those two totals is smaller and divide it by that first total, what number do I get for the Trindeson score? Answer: 0.47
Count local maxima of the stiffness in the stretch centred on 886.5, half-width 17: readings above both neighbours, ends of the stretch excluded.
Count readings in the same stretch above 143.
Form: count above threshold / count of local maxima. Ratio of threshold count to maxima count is 6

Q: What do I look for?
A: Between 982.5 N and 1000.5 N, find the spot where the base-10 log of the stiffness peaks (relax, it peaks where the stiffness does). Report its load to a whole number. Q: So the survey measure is 993 N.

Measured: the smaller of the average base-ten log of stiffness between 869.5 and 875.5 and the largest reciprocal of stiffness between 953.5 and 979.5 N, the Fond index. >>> 0.0090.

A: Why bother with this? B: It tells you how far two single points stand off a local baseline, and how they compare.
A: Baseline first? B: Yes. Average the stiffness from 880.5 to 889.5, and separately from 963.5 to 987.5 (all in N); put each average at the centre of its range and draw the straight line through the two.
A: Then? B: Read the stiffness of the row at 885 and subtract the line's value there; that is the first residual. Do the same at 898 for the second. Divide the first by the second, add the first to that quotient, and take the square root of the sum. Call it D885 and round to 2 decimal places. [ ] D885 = 1.65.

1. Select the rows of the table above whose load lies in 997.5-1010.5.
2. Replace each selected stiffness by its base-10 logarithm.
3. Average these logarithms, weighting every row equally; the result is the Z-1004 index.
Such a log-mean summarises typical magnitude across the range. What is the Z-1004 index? 1.95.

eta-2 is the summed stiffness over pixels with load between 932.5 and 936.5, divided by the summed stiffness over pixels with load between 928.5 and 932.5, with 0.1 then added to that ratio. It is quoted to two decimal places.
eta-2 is 1.09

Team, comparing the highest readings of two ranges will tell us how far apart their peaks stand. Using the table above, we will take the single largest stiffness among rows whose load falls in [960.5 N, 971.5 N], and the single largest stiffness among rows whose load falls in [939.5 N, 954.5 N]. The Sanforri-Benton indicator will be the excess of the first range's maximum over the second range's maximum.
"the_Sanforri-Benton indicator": -11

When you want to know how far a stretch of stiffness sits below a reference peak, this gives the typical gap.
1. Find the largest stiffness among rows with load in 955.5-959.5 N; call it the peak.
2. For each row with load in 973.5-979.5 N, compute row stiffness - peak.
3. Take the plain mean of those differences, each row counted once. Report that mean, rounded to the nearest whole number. -24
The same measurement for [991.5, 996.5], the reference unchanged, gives -36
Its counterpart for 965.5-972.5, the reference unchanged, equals -18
